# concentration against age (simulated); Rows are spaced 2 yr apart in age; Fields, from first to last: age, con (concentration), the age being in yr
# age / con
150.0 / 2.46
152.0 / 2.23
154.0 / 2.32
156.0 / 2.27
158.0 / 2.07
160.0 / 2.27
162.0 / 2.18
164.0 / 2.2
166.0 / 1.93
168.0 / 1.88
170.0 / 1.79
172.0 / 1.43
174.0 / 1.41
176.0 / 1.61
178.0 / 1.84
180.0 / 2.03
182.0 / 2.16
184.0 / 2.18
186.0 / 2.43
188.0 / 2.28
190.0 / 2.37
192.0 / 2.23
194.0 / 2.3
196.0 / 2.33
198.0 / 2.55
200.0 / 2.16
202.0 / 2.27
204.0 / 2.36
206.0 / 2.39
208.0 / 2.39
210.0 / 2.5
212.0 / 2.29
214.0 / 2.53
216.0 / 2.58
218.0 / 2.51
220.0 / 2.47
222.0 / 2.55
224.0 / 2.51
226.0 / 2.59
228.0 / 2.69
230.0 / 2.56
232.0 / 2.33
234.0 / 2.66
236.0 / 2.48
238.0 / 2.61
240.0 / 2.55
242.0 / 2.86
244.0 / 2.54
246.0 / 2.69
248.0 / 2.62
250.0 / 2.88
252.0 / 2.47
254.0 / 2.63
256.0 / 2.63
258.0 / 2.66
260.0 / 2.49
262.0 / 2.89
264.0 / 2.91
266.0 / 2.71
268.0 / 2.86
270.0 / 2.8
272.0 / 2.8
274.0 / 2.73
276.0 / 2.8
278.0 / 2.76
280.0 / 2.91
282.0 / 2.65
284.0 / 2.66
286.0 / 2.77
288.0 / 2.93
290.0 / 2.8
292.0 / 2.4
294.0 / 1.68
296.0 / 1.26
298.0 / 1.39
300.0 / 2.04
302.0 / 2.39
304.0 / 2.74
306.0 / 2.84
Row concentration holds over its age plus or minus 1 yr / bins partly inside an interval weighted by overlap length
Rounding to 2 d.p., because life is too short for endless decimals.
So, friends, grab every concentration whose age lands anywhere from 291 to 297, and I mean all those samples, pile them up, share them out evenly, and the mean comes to 1.78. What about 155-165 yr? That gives 2.20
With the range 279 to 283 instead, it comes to 2.78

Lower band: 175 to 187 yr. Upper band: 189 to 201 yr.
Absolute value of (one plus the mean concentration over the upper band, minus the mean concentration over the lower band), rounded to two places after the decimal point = 1.28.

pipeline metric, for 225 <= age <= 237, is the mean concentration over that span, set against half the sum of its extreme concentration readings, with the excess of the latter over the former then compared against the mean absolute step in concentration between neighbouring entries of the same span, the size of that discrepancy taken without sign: 0.236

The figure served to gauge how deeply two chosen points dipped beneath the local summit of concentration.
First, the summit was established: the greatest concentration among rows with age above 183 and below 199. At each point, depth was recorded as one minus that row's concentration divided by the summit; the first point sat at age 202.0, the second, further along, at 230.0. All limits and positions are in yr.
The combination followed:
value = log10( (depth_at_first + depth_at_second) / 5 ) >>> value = -1.7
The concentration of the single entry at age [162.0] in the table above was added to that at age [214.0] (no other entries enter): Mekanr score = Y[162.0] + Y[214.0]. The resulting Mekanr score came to 4.71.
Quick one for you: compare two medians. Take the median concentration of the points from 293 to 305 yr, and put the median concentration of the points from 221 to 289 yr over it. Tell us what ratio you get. 1.43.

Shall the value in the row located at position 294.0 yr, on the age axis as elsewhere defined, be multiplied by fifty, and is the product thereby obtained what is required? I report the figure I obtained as 84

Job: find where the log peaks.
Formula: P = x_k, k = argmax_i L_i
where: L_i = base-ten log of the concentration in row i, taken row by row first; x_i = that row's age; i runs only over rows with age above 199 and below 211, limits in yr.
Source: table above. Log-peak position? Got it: 210.0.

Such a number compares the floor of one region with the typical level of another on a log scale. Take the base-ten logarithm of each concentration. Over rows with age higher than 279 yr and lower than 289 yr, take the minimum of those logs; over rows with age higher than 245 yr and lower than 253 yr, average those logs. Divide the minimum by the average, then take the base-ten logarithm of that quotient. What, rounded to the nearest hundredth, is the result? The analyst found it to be 0.00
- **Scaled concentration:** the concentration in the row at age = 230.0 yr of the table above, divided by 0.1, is 25.6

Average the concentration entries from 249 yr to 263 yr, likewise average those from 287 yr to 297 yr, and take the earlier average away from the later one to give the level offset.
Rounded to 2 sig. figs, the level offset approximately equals -0.45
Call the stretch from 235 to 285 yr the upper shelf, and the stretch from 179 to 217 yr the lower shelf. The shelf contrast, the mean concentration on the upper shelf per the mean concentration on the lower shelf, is 1.16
